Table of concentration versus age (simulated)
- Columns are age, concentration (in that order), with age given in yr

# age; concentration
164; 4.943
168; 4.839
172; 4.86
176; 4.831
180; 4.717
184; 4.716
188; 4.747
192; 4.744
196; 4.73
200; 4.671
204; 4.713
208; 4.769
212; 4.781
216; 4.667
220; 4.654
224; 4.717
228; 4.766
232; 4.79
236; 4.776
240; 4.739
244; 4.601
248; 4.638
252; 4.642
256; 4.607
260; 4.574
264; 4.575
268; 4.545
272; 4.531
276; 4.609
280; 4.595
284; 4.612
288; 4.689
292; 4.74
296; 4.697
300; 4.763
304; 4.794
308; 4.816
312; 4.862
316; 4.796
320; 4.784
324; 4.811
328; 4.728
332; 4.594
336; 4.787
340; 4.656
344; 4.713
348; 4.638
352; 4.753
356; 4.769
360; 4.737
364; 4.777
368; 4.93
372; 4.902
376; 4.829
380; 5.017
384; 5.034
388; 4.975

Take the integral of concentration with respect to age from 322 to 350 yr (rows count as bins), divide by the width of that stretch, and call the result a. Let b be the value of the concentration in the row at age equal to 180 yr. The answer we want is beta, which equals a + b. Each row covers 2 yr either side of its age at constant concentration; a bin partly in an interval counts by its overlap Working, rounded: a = 4.70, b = 4.717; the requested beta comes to 9.42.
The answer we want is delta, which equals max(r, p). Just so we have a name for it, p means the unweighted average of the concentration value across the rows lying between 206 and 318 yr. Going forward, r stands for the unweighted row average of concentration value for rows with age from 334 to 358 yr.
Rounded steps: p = 4.69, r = 4.72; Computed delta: 4.72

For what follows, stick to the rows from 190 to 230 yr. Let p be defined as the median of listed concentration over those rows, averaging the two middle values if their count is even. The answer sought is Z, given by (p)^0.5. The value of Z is 2.17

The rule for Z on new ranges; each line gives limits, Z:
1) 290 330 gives 2.19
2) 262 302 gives 2.15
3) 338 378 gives 2.18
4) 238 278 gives 2.15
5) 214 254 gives 2.17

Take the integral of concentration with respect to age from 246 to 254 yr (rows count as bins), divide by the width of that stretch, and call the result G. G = 4.64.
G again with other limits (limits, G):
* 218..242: 4.74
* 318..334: 4.73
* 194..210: 4.72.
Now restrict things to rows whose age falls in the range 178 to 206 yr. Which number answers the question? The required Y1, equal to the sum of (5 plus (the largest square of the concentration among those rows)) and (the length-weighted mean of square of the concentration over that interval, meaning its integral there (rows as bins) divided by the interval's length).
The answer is 49.8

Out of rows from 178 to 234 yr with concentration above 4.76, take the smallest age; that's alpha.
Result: 208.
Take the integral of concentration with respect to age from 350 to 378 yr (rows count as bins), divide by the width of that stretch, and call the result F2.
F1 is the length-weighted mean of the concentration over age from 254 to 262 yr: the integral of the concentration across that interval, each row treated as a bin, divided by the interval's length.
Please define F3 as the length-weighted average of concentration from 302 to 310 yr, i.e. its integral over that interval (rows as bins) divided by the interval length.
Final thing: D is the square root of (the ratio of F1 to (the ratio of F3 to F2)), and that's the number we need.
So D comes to 2.14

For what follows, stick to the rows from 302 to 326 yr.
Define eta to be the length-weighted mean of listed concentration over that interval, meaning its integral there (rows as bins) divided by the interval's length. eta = 4.81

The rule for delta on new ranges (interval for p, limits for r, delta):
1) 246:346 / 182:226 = 4.72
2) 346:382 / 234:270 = 4.82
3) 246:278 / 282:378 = 4.76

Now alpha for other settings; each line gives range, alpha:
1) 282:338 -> 300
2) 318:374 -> 320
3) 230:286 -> 232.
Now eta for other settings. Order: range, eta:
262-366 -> 4.71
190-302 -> 4.68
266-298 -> 4.63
